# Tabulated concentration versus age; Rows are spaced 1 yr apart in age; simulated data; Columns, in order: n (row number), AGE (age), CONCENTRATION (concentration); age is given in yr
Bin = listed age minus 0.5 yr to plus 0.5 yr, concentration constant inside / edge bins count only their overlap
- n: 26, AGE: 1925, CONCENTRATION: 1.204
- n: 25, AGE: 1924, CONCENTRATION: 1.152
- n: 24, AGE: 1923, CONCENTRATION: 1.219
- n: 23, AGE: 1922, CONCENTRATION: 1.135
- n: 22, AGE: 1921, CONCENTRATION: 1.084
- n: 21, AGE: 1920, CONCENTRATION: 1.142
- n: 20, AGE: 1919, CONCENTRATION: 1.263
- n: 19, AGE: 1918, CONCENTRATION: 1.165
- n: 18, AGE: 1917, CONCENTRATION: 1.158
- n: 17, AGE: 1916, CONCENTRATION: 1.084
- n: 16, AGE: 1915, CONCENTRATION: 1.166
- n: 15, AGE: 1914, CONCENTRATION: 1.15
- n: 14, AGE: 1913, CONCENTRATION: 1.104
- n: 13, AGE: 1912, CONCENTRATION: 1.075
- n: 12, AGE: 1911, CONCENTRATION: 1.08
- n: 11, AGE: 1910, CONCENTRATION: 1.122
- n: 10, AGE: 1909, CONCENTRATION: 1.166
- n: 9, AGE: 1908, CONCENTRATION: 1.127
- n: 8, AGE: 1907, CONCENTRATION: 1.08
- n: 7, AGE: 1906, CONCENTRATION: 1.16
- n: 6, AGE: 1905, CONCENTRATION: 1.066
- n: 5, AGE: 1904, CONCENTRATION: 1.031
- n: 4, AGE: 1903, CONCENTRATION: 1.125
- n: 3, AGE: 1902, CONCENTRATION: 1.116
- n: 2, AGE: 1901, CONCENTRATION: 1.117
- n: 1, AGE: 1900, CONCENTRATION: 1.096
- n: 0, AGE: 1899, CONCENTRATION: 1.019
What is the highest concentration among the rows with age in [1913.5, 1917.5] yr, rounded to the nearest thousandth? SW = 1.166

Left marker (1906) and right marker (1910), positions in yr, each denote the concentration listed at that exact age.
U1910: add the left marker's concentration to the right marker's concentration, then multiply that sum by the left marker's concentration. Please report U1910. 2.65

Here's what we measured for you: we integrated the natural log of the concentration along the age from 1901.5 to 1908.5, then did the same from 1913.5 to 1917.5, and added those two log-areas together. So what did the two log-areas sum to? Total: 1.2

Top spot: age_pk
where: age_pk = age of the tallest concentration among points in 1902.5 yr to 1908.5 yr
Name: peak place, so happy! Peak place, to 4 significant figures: 1906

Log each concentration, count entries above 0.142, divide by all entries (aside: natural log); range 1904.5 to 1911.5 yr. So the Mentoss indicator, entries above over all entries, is 0.29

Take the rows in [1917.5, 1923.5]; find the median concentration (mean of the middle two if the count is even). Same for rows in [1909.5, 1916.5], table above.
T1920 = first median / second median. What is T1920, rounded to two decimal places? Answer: 1.04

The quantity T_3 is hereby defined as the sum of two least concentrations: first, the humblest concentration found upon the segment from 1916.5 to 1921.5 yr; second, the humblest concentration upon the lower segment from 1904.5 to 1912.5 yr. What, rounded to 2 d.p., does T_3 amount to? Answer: 2.15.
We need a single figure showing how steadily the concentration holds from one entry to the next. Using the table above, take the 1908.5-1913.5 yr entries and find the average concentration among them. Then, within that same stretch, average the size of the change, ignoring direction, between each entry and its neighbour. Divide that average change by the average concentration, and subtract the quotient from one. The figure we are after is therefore 0.9730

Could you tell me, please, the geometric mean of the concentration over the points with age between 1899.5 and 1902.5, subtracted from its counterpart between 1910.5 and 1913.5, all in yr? -0.023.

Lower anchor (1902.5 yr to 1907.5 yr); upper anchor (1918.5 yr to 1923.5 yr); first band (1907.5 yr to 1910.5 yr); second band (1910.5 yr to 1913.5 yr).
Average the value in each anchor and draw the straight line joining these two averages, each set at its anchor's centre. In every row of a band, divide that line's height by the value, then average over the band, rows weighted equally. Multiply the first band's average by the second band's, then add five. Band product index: 6.01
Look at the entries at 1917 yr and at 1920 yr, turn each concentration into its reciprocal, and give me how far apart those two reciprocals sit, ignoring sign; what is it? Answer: 0.012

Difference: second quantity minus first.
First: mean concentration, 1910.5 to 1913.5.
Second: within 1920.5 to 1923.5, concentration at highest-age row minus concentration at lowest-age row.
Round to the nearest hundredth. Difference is -0.95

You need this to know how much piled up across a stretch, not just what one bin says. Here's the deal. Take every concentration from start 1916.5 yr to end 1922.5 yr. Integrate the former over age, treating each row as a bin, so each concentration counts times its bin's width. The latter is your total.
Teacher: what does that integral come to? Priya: 6.9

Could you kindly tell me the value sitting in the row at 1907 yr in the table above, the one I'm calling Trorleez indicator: 1.08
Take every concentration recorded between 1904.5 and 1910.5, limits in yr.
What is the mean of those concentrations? 1.12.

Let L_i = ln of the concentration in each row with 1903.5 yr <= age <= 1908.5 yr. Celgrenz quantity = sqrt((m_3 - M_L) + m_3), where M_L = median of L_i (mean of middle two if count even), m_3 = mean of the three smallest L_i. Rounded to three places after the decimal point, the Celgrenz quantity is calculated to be 0.193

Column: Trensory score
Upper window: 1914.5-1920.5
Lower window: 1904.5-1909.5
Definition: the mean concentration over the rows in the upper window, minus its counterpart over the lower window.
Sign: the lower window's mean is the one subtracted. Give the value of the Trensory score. 0.043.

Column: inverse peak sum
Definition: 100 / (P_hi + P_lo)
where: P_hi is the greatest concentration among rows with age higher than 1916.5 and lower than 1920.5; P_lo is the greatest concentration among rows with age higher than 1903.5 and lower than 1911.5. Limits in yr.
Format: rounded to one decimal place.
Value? 41.2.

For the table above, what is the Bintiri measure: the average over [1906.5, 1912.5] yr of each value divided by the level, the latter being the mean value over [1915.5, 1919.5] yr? 0.949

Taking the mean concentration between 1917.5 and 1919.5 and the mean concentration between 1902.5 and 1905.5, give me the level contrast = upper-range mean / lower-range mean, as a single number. 1.130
